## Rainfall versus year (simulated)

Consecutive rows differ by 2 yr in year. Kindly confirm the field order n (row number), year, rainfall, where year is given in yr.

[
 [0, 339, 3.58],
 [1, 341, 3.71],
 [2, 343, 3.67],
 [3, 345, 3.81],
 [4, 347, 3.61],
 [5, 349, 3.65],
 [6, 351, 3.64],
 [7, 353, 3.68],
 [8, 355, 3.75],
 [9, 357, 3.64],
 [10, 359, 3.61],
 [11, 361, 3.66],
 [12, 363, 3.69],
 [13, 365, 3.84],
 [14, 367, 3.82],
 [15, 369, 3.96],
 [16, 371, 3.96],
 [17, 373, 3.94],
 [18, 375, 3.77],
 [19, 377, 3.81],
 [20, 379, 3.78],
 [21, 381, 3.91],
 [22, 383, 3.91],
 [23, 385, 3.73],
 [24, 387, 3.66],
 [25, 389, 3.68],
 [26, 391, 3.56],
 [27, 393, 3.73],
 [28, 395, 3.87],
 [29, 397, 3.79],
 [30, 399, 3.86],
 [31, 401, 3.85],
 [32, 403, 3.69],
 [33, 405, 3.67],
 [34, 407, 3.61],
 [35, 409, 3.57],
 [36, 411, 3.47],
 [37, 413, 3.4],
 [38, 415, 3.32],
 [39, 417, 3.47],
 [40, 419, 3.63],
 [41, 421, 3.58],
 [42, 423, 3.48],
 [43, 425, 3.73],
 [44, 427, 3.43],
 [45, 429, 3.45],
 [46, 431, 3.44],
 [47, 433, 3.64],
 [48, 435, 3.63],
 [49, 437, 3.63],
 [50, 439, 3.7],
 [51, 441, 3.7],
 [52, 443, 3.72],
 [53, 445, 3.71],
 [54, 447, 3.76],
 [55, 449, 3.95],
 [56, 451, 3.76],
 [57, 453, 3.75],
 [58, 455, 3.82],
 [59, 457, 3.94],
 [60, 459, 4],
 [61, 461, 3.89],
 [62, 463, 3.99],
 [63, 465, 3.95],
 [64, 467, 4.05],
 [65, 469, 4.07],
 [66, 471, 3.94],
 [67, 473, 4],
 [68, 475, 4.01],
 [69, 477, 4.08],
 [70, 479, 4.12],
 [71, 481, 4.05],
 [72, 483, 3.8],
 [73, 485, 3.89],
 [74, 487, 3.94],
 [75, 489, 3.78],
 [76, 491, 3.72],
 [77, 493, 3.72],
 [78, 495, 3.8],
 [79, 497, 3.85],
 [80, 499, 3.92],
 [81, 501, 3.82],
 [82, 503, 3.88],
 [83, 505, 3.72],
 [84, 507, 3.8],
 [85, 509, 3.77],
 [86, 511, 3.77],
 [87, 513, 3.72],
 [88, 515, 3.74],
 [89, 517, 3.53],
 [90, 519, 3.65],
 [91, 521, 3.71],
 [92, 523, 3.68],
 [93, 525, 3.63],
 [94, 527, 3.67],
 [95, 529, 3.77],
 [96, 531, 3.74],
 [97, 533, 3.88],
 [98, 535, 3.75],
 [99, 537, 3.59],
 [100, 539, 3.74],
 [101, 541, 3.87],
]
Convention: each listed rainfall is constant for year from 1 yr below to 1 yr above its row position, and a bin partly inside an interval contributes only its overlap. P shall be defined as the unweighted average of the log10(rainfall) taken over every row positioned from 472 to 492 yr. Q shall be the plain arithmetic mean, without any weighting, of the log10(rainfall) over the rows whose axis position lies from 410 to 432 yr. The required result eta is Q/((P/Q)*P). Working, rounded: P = 0.595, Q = 0.543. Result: 0.83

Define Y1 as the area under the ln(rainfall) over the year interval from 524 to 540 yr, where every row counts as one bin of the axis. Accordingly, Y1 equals 21.0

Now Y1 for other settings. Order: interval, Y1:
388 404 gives 21.2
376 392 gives 21.2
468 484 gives 22.2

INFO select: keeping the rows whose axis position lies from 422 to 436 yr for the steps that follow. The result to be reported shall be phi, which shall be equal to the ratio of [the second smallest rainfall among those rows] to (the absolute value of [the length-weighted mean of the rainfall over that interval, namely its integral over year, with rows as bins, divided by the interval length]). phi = 0.971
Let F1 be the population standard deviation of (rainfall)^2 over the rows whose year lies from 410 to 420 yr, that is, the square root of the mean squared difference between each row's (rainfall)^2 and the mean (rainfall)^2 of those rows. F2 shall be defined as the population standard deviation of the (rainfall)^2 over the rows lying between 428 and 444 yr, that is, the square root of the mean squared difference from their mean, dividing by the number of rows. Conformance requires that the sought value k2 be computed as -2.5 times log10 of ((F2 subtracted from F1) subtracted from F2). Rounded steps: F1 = 0.71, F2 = 0.73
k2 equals 0.3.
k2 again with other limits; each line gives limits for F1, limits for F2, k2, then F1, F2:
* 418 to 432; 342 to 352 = 1.4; 0.76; 0.52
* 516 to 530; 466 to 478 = 1.4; 0.50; 0.38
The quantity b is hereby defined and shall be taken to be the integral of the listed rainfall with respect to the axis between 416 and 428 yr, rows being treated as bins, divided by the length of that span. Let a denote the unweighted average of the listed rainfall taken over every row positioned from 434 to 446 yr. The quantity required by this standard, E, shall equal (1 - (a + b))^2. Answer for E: 38.9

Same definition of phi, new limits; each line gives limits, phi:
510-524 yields 0.990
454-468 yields 0.985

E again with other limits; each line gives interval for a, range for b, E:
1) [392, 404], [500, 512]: 43.5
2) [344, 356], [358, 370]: 41.6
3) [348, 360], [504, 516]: 41.2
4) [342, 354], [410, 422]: 37.9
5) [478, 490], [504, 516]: 44.7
